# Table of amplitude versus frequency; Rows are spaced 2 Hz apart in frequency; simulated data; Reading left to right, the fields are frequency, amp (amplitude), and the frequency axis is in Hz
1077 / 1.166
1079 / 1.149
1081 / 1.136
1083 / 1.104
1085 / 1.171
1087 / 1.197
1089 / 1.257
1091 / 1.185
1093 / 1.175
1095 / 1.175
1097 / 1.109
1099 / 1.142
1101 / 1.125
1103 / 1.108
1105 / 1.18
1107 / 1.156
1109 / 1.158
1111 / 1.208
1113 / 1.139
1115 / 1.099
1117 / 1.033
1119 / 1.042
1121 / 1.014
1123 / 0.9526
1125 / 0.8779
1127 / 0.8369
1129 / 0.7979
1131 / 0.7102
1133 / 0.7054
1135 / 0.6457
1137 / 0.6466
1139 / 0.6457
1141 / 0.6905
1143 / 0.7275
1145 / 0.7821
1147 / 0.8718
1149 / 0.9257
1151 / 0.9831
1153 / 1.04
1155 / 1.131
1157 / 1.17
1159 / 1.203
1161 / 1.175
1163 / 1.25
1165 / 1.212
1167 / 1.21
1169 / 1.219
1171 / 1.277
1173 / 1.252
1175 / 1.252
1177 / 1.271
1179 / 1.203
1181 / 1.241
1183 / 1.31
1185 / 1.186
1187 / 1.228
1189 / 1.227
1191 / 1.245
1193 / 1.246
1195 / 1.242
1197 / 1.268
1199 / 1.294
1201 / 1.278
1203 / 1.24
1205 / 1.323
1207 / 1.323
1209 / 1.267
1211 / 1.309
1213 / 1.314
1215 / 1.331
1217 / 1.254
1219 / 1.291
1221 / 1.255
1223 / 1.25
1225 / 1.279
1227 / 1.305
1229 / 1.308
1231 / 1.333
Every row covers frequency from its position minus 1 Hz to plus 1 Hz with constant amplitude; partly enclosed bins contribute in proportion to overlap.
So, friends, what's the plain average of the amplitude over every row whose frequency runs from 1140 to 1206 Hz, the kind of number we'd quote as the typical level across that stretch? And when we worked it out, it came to 1.16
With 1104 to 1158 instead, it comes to 0.93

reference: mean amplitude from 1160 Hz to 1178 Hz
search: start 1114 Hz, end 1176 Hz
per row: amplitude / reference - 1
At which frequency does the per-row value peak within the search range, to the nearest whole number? 1171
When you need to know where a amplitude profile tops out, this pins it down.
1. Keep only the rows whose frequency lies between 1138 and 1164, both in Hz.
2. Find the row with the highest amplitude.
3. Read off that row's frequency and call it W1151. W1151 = 1163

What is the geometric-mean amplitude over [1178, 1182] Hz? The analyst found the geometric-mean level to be 1.22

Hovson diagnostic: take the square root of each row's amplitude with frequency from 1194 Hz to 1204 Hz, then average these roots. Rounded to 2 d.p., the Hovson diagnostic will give 1.12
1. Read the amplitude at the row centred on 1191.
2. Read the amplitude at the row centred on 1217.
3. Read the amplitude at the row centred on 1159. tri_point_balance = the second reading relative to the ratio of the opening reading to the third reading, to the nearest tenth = 1.2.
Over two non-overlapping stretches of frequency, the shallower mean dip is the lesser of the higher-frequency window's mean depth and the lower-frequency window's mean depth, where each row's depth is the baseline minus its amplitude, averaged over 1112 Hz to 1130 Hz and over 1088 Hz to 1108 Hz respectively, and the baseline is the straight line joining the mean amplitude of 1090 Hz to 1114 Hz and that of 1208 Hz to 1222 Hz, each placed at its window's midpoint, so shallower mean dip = -0.011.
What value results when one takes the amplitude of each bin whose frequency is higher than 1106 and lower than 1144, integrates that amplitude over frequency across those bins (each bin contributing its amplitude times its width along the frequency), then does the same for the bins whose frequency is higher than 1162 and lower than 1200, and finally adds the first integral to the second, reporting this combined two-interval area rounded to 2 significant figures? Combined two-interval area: 81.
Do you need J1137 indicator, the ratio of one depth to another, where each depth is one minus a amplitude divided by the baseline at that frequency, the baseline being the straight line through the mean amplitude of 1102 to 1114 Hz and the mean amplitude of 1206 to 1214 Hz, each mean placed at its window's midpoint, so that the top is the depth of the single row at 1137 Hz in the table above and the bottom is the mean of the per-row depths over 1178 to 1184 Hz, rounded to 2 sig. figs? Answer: 54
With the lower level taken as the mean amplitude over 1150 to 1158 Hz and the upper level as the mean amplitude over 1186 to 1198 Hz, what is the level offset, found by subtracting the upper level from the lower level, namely -0.16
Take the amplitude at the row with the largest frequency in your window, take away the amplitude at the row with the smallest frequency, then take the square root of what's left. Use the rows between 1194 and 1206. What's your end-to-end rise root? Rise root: 0.28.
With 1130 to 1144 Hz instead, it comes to 0.13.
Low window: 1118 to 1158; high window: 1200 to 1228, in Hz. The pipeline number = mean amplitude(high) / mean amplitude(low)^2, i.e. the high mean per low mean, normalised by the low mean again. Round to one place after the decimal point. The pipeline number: 1.7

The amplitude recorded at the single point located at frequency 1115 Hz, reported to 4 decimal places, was 1.0990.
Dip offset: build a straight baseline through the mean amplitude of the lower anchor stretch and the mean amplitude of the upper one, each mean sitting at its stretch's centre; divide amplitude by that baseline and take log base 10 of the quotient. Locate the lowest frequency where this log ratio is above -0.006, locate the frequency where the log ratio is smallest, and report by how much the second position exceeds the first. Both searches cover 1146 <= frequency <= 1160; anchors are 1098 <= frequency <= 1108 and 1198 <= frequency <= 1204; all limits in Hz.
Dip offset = -12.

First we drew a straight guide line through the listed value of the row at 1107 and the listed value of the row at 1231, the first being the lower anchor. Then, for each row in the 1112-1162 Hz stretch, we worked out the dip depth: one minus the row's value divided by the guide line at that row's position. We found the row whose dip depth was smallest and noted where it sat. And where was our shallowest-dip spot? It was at 1113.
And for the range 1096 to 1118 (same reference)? 1111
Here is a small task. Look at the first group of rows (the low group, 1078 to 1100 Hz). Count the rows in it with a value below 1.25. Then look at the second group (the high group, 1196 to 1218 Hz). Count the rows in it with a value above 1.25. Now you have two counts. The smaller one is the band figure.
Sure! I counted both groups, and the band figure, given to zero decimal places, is 10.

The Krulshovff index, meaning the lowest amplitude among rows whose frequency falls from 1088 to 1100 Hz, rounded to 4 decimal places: 1.1090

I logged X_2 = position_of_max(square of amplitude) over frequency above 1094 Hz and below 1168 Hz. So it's 1163 Hz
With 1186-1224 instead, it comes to 1215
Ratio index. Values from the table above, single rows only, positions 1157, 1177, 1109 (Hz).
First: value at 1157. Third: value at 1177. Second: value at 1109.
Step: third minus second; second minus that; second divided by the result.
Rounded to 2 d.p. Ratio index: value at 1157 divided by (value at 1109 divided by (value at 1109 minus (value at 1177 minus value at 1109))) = 1.06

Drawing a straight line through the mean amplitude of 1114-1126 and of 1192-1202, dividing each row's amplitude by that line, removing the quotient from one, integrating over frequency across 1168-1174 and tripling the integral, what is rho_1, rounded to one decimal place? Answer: -1.1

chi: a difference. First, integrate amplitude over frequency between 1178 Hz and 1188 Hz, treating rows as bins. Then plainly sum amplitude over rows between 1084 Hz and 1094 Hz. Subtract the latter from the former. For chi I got 6.4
